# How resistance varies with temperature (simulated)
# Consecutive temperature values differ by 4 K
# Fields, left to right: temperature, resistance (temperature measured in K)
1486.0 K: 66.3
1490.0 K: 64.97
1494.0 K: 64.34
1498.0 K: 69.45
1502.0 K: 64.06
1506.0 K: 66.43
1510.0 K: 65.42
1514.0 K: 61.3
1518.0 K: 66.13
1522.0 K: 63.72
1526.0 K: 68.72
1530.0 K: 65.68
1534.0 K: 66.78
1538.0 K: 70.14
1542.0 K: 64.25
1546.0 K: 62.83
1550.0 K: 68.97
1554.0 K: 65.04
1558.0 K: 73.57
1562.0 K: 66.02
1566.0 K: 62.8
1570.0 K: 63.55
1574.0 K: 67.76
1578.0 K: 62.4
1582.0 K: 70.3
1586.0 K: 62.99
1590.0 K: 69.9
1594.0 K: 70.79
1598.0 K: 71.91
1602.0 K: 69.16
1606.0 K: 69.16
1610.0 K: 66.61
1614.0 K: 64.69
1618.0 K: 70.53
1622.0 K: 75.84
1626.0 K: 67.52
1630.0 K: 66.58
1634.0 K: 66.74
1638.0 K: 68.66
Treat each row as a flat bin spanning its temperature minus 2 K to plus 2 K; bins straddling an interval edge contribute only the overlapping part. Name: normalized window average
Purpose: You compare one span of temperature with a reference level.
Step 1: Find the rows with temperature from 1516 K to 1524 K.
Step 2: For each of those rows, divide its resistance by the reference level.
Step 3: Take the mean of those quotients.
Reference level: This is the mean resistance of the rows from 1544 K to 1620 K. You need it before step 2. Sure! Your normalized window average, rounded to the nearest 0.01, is 0.96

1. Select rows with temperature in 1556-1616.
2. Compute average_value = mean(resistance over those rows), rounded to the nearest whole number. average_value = 67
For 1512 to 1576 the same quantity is 66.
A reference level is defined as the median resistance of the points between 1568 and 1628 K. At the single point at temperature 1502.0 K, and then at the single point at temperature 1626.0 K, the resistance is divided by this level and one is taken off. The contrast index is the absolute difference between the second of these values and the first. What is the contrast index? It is 0.05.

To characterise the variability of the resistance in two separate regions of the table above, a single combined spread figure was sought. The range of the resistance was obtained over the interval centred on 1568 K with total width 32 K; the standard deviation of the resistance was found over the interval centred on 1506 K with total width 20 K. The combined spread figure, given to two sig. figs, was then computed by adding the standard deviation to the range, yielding 14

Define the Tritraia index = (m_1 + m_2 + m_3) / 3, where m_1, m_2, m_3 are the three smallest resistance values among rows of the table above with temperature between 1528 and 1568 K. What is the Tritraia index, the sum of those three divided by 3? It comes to 63.3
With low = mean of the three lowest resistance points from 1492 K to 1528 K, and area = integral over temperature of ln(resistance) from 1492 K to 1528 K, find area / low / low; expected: 0.0379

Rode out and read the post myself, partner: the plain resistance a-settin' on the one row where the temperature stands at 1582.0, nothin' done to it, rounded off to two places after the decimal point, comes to 70.30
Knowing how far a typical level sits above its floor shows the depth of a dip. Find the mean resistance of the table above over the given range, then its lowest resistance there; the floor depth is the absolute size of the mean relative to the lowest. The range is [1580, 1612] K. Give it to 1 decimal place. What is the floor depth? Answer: 5.9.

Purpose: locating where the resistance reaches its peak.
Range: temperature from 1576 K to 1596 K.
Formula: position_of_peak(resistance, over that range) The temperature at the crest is 1594.0 K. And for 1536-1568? 1558.0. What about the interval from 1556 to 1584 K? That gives 1558.0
